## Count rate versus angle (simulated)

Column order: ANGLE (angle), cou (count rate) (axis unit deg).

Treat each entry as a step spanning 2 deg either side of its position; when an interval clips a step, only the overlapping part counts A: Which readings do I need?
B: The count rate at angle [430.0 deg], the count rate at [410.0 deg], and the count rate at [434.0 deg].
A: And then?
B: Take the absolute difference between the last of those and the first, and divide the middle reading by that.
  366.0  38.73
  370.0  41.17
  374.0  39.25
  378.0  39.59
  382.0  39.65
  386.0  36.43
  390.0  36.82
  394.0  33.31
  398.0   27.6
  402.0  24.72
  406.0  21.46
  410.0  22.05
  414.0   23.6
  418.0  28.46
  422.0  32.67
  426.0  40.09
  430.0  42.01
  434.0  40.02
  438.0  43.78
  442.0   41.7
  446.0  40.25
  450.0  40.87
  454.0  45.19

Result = 11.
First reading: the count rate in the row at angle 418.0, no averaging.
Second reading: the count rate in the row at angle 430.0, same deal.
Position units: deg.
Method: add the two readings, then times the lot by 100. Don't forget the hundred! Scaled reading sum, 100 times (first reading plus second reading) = 7047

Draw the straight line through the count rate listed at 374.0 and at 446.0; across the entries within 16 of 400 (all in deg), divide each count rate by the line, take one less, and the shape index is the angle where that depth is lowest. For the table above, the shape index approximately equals 406.0 deg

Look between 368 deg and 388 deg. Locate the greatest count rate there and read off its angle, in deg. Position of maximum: 370.0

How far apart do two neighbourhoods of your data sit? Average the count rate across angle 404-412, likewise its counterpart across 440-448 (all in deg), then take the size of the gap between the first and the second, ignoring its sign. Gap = 19.2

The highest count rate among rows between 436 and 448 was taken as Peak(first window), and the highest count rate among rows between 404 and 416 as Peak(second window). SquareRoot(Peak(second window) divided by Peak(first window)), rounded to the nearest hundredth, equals 0.73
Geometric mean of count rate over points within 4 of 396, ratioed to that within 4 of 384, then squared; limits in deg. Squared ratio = 0.6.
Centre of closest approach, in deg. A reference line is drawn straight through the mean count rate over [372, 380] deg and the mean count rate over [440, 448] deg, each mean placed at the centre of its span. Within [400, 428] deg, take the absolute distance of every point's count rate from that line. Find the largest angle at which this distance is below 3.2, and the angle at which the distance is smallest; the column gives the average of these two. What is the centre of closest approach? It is 426 deg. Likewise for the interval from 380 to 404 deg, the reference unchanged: 386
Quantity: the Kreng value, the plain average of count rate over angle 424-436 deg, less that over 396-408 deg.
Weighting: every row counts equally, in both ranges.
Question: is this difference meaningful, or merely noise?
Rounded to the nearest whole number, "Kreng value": 16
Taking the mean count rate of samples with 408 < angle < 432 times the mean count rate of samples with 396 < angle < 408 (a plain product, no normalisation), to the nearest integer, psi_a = 774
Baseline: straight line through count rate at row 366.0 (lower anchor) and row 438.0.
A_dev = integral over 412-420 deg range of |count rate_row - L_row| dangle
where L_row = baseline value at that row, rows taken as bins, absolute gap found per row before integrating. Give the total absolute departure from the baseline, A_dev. 130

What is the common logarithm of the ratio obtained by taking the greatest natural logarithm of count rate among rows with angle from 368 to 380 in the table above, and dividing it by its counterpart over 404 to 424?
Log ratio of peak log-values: 0.028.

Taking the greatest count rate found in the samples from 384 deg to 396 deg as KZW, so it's 36.82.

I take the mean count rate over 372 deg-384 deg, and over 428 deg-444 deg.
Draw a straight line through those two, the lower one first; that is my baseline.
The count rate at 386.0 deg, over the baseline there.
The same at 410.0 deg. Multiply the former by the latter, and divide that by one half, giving 1.0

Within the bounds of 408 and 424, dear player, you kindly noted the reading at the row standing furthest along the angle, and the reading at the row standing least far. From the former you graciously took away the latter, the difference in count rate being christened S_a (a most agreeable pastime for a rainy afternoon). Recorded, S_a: 11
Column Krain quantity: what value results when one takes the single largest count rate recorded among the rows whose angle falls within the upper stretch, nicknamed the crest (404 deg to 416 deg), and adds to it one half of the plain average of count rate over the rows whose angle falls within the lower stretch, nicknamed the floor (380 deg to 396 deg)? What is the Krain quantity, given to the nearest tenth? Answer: 41.9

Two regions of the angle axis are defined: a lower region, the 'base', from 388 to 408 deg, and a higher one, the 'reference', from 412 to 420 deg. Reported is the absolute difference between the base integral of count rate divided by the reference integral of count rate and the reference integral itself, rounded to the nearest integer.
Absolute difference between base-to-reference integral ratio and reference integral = 205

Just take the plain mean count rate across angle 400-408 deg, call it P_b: 23.1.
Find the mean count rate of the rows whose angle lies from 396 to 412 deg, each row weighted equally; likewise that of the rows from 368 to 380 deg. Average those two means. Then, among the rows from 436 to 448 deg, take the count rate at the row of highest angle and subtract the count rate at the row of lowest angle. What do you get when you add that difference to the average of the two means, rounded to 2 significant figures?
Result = 28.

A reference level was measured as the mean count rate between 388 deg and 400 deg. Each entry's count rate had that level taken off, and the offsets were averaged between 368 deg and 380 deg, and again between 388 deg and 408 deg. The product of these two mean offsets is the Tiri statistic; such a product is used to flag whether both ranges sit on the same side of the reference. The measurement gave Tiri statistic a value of -28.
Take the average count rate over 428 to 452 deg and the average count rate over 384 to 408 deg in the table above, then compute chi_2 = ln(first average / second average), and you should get 0.3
